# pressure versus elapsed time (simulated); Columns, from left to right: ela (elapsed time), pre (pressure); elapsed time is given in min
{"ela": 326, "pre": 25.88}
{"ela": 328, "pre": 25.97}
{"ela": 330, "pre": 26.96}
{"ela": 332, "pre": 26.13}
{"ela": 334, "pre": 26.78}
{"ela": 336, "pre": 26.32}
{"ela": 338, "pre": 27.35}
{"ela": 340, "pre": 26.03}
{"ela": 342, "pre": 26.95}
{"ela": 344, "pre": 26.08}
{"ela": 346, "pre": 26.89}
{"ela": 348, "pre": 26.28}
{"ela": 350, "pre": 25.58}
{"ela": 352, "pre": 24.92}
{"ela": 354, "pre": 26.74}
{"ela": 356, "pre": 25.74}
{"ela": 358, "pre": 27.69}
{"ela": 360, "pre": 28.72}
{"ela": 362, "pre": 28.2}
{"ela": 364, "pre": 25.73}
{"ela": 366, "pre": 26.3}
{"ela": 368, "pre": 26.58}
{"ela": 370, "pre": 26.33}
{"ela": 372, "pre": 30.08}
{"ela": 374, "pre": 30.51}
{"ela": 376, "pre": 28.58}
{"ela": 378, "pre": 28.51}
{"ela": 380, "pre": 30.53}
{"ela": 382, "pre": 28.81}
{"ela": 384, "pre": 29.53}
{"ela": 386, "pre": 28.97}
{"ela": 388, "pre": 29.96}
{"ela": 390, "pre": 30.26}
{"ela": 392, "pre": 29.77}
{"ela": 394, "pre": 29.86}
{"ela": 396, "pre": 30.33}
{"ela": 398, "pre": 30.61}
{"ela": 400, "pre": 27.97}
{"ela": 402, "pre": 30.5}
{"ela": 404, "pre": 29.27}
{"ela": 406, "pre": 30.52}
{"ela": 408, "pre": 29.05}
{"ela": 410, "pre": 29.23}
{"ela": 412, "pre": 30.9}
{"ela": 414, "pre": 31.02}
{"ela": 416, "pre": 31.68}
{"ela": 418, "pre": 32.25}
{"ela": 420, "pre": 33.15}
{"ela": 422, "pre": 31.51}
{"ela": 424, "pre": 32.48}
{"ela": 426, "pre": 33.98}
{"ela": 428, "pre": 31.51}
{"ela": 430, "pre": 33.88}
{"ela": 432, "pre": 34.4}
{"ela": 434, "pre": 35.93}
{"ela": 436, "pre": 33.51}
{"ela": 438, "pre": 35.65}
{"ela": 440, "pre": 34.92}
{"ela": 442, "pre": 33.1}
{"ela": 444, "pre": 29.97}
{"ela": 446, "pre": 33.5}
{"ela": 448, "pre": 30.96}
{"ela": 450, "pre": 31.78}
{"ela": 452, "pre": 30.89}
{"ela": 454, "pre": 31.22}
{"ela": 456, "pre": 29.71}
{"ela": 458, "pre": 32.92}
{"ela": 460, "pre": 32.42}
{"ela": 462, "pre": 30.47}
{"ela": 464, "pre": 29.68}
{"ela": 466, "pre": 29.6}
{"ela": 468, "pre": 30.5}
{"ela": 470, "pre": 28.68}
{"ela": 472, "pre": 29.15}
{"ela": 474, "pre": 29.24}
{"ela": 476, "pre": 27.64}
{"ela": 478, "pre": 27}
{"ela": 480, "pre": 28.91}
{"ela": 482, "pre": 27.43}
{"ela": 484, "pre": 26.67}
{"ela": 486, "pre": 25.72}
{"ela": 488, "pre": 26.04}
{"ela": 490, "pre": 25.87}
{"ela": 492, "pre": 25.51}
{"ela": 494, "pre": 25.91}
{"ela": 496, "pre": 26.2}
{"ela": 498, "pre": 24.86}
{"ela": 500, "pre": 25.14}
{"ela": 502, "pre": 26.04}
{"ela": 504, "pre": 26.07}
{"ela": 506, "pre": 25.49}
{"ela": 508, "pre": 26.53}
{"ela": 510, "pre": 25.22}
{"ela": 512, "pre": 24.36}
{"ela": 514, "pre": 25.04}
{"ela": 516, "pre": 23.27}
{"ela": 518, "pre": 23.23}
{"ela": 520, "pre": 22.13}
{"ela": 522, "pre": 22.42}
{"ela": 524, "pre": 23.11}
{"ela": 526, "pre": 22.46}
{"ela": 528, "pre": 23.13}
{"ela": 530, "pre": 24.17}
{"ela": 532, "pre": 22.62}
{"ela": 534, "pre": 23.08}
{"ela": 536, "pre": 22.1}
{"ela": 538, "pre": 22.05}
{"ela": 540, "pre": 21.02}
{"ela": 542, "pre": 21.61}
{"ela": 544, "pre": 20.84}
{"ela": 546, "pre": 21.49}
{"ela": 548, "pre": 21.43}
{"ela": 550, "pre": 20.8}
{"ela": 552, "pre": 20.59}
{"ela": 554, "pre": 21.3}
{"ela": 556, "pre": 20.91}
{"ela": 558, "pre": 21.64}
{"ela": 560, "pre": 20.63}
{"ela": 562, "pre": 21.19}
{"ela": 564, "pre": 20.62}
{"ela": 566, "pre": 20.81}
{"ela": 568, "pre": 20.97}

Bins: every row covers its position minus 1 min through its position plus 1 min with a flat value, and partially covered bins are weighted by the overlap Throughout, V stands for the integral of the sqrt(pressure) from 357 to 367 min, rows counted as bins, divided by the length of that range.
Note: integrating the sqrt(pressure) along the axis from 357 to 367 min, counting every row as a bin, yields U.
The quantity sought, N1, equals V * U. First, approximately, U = 52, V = 5.23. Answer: 273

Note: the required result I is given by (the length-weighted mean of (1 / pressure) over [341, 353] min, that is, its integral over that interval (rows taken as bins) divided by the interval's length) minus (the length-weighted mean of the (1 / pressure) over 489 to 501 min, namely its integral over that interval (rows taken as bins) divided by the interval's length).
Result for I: -0.001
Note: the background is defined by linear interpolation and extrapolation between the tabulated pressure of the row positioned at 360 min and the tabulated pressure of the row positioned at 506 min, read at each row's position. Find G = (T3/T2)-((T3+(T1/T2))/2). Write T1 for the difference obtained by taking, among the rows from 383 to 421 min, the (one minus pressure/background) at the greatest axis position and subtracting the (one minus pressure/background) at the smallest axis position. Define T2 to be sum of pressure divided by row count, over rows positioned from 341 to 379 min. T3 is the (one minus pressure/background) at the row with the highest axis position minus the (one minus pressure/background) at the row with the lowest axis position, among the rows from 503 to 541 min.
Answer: -0.076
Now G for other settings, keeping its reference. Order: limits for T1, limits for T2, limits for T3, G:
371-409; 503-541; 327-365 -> 0.007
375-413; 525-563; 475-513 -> -0.041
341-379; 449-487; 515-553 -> -0.036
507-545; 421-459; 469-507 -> -0.046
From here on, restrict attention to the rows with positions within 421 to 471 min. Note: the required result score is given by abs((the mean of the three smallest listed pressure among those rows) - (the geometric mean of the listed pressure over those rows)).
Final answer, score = 2.7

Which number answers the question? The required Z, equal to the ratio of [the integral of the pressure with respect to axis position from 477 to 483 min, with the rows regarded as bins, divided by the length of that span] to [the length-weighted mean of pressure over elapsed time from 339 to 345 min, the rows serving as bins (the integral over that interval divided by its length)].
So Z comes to 1.05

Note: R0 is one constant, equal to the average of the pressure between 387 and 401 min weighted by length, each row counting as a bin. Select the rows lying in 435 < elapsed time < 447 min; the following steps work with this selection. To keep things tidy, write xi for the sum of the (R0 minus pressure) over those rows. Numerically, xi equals -22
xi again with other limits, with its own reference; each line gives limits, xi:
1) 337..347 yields 16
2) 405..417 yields -3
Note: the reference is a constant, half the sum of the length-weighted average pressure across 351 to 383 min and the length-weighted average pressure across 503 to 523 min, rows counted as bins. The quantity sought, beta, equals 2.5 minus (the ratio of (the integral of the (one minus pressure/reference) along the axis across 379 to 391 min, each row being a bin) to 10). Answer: 2.67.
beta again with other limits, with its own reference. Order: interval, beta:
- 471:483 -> 2.60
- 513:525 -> 2.37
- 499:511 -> 2.49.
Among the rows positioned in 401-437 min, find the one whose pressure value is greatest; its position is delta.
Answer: 434 min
